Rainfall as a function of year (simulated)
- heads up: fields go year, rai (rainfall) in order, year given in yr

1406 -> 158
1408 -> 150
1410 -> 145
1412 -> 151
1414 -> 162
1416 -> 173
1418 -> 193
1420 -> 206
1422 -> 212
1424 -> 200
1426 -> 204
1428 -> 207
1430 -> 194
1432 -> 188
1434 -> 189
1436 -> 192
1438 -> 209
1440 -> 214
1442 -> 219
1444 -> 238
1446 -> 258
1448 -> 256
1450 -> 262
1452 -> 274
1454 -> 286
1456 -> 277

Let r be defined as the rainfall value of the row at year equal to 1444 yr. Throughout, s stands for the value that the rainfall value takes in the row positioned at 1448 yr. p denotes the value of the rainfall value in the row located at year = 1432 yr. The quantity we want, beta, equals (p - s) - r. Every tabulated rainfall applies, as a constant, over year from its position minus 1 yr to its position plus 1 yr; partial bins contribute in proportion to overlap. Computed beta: -306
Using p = 188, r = 238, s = 256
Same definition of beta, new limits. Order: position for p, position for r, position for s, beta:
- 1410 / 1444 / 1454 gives -379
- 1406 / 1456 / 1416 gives -292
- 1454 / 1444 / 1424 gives -152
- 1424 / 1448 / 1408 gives -206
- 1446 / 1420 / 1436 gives -140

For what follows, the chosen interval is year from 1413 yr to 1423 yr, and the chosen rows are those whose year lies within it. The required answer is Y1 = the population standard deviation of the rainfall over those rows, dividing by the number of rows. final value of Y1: 19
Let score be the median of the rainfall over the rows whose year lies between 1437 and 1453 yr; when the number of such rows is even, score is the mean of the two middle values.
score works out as 247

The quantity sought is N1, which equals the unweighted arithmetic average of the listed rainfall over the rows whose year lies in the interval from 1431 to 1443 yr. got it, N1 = 202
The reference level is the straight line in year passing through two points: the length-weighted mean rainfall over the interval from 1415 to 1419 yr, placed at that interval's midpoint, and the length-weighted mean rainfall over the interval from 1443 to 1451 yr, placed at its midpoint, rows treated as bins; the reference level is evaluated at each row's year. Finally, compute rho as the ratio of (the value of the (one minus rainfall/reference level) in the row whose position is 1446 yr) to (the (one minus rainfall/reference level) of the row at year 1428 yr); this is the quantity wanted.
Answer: -3.1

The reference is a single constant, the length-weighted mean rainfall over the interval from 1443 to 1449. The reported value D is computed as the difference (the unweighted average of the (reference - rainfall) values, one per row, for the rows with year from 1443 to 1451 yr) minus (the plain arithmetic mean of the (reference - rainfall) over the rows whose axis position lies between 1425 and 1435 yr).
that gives -57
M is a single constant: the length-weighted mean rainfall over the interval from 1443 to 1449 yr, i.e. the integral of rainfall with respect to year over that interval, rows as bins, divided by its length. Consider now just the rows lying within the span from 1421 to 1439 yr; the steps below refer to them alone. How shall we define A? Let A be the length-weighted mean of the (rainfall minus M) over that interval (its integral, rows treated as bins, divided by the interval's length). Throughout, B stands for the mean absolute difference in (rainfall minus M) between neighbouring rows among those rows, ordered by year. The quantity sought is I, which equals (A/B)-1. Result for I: -7.9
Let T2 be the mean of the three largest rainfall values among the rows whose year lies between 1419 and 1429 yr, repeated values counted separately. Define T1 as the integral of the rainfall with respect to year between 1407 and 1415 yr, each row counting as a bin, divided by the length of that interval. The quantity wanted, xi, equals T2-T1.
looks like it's 56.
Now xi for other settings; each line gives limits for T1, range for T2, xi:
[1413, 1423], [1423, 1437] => 14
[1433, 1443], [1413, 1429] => 4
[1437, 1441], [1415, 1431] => -3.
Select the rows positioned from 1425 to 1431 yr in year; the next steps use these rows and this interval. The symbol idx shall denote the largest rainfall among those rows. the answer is 207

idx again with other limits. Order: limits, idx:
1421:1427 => 212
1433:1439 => 209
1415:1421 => 206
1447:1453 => 274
